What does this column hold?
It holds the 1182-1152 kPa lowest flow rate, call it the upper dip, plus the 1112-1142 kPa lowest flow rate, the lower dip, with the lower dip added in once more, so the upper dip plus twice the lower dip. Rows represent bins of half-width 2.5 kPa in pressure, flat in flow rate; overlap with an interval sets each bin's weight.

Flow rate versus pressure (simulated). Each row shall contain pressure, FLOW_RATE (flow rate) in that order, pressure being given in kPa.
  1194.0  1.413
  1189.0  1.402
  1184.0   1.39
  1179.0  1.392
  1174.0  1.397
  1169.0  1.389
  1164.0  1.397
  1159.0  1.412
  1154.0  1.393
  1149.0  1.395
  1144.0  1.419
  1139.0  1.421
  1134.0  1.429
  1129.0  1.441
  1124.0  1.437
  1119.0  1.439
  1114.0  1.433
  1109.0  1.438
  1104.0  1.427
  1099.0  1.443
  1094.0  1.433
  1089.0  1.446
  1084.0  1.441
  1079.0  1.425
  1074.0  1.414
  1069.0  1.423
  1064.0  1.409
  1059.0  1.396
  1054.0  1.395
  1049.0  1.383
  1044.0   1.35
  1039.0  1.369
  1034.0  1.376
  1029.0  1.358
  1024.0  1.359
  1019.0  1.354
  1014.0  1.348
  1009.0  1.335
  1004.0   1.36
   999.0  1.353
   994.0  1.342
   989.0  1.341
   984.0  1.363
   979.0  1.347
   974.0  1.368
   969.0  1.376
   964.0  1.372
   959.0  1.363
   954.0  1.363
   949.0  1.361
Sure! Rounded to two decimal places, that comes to 4.23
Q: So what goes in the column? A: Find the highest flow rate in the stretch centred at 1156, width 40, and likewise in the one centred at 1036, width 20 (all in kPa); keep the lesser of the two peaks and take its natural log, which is 0.319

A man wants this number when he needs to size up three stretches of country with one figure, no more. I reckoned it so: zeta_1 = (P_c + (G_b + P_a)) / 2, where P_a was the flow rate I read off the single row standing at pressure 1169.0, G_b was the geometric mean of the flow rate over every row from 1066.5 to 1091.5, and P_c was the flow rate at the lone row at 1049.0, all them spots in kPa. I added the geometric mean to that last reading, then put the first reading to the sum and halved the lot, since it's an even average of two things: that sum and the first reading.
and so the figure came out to 2.10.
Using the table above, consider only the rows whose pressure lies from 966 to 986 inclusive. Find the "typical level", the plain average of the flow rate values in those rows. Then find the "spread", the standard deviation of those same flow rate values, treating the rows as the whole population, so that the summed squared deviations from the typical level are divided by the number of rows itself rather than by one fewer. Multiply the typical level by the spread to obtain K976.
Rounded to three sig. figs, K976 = 0.0144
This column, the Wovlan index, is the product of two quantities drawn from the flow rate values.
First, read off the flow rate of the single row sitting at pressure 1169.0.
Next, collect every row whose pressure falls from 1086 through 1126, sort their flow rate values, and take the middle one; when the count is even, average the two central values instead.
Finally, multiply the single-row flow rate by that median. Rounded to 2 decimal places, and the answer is 2.00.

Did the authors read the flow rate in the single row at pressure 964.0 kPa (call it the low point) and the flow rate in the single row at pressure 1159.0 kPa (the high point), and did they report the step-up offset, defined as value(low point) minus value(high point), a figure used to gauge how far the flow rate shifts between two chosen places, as -0.04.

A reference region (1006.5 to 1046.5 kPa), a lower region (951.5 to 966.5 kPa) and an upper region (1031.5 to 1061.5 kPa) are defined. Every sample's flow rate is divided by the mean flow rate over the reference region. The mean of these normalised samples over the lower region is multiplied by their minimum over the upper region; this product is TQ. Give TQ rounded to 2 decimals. 1.00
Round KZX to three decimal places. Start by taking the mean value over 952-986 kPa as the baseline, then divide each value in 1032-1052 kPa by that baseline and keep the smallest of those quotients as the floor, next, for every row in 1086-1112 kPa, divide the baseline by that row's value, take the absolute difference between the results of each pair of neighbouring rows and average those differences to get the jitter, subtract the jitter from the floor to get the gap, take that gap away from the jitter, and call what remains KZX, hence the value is -0.973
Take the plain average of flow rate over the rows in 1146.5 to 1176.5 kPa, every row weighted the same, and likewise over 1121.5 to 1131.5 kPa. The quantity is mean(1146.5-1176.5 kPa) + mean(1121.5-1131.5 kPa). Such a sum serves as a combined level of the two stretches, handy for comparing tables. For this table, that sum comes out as 2.84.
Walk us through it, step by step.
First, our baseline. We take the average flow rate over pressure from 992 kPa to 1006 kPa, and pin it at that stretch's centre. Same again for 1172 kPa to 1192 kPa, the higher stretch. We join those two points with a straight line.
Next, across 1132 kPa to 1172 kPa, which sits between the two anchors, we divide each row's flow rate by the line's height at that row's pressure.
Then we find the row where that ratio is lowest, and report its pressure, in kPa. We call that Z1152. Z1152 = 1169.0 kPa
